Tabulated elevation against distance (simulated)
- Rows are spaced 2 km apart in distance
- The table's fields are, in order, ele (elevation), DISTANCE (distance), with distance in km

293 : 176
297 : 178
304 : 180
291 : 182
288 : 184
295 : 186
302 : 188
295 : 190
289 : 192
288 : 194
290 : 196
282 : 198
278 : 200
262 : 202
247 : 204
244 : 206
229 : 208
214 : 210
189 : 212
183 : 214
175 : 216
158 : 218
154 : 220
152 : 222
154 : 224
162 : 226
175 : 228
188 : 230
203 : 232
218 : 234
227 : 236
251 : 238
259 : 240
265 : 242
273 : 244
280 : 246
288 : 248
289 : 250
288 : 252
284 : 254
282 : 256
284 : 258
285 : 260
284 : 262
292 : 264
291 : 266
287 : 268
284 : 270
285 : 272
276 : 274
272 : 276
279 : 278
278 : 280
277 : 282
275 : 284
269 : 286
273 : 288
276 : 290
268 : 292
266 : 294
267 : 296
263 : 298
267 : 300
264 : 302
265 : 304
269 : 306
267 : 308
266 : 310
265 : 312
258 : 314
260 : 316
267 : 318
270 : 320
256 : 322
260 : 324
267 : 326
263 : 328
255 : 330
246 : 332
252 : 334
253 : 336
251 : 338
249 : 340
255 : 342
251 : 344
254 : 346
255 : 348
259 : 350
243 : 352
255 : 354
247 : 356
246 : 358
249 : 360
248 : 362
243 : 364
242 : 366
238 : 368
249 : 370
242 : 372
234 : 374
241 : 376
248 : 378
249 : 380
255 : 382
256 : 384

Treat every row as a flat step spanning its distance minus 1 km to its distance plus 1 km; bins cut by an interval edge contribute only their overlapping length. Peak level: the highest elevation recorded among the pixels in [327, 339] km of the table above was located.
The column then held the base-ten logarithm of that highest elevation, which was 2.42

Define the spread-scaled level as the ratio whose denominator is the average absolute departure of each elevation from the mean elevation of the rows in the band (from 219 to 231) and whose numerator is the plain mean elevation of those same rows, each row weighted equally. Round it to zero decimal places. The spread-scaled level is 14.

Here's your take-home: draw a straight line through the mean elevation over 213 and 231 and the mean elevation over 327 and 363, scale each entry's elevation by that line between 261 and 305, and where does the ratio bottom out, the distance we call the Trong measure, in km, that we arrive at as 304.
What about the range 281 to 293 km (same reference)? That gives 292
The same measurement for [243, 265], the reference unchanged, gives 262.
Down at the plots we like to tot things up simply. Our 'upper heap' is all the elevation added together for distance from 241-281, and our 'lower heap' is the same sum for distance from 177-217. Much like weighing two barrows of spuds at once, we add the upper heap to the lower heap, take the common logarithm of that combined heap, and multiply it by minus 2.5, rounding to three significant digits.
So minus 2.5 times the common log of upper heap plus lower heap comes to -10.1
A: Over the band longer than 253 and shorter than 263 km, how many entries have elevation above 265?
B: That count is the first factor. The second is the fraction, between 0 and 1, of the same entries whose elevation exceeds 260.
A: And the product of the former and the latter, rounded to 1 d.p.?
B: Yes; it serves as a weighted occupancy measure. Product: 5.0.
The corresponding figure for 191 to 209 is 3.3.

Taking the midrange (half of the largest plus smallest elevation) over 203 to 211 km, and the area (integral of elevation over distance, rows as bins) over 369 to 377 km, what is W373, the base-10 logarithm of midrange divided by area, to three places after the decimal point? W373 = -0.923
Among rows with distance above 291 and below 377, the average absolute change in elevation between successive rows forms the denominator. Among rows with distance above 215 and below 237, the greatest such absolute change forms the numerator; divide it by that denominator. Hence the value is 3.6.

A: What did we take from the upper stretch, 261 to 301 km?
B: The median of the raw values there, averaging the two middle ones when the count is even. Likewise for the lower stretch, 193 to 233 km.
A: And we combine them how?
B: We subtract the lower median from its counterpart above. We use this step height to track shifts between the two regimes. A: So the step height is 80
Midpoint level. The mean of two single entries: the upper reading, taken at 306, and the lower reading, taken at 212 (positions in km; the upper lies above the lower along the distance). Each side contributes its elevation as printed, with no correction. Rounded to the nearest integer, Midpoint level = 229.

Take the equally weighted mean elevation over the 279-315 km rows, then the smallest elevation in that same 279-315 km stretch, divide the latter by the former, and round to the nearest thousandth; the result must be 0.961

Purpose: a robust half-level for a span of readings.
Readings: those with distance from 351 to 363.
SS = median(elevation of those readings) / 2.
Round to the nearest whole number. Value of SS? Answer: 124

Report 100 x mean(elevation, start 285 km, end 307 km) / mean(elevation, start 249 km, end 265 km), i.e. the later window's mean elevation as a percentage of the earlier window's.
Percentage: 94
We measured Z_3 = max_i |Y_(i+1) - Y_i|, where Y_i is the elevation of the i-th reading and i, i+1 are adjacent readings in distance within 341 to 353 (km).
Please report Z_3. 16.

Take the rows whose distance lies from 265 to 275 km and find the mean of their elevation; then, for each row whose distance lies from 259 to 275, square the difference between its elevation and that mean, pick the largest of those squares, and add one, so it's 75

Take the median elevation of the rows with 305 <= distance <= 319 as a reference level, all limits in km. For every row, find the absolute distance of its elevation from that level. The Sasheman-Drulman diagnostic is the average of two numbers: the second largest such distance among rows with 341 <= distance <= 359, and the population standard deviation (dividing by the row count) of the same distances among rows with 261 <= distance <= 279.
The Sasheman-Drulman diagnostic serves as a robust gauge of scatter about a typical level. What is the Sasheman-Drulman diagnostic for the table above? 13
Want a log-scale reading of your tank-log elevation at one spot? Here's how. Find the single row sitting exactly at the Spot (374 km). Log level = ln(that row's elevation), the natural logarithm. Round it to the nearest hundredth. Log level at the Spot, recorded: 5.46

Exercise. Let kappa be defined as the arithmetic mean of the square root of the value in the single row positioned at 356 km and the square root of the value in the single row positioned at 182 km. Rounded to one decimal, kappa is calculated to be 16.4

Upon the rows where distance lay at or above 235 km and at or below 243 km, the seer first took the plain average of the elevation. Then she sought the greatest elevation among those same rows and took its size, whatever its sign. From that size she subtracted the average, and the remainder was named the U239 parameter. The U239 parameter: 14.5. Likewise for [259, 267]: 4.0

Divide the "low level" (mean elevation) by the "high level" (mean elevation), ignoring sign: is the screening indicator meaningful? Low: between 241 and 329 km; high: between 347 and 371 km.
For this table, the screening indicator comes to 1.10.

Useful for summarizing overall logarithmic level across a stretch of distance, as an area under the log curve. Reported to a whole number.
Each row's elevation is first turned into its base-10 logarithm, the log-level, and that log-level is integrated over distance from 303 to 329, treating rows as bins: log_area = 63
